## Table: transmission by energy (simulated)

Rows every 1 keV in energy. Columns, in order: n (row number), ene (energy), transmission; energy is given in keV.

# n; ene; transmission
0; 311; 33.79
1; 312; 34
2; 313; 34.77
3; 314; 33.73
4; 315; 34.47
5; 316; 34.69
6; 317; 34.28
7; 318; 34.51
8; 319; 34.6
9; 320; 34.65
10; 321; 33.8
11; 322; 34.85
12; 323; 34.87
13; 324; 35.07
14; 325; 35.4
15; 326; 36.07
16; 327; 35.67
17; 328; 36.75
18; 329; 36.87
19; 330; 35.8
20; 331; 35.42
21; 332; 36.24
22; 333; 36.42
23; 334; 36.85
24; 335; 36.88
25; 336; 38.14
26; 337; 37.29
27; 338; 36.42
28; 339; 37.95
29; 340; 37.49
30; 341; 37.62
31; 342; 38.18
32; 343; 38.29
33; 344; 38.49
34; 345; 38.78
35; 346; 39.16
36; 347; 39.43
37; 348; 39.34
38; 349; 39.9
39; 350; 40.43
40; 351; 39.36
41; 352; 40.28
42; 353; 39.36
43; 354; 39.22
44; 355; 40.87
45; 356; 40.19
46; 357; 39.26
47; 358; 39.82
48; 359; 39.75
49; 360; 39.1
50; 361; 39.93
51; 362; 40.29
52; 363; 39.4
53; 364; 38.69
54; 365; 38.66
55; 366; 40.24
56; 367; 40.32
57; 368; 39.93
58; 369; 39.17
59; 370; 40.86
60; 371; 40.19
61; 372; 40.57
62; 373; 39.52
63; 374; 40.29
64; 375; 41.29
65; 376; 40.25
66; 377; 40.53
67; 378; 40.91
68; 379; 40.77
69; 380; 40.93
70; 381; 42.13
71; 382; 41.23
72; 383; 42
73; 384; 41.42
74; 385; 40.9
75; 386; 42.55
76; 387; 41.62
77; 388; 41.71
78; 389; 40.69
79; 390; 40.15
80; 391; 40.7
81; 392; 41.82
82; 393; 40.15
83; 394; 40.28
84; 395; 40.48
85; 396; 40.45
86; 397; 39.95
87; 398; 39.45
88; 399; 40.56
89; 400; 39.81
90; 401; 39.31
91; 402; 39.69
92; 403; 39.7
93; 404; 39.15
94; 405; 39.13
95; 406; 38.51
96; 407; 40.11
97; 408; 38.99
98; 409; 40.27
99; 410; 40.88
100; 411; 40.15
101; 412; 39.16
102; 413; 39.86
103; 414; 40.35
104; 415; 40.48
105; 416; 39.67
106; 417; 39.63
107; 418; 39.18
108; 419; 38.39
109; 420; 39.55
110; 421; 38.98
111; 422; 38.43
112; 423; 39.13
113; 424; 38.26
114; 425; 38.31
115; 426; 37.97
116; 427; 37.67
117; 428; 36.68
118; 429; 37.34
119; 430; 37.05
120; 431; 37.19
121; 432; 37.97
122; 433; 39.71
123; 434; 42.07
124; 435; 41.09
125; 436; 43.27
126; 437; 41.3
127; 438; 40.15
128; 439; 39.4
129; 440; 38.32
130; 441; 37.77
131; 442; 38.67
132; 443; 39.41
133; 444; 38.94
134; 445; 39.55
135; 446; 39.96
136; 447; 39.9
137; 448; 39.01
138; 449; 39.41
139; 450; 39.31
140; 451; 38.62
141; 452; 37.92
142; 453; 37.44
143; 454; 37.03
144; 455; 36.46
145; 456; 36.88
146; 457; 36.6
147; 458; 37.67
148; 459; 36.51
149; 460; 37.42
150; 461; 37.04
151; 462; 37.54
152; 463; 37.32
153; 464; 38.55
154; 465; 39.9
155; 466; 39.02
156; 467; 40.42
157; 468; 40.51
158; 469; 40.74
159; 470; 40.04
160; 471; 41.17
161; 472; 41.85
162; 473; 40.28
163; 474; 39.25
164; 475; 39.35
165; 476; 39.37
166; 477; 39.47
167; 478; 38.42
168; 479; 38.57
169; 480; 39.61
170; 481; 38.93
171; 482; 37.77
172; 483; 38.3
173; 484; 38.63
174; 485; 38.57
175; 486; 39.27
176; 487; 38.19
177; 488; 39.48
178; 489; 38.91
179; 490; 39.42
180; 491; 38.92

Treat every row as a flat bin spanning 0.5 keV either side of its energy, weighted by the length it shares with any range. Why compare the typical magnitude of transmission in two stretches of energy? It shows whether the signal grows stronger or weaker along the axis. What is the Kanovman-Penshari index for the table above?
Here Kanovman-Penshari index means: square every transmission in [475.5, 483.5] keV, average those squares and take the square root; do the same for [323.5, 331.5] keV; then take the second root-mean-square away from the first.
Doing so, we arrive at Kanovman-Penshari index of 3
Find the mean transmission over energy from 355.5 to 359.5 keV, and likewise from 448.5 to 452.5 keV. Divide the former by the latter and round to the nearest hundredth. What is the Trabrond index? 1.02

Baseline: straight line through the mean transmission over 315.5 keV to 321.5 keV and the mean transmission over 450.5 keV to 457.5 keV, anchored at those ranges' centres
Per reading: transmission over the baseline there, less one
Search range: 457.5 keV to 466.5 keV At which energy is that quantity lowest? 459 keV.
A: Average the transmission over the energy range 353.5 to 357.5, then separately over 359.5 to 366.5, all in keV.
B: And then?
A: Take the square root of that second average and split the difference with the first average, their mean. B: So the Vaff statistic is 23.1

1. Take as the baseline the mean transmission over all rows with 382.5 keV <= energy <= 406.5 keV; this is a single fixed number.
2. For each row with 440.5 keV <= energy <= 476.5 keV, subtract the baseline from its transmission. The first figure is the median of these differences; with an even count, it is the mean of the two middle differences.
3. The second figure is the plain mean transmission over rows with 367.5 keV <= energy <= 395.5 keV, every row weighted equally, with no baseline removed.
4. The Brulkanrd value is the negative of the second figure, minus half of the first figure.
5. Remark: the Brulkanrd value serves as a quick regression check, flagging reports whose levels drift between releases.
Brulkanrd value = -40.1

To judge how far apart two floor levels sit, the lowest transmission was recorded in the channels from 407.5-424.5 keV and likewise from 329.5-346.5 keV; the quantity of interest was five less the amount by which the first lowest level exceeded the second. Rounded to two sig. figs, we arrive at 2.2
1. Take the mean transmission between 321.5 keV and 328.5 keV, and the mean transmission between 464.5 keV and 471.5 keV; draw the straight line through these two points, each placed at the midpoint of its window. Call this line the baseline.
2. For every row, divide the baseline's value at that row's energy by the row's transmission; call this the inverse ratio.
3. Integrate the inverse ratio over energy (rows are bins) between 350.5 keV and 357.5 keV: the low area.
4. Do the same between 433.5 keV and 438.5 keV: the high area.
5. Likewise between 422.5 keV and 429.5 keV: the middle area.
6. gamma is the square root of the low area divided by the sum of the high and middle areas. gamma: 0.73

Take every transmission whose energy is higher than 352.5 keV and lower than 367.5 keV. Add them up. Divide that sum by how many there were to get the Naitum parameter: 39.7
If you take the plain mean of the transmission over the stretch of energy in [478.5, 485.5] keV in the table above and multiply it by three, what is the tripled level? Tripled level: 116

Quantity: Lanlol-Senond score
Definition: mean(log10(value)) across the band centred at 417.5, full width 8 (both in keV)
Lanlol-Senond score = 1.60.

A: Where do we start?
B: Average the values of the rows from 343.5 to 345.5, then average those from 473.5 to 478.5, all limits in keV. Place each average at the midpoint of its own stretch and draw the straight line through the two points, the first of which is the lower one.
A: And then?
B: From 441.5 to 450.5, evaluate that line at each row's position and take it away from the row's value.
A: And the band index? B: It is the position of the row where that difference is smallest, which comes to 442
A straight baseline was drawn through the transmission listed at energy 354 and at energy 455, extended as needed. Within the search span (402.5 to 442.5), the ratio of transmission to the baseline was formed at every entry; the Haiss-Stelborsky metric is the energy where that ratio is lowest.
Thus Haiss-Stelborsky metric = 428 keV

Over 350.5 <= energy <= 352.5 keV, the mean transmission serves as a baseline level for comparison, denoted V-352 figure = 39.8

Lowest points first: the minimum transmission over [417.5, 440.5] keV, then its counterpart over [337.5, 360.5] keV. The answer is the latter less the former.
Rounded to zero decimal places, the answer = 0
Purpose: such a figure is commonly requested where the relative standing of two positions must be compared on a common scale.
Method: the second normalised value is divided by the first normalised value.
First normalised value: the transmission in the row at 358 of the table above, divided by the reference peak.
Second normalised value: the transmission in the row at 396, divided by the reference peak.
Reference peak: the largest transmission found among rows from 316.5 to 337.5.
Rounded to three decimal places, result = 1.016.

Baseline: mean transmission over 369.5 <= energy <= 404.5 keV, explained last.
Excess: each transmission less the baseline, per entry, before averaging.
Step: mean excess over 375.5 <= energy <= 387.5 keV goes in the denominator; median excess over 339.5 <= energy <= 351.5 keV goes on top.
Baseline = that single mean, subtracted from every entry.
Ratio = -3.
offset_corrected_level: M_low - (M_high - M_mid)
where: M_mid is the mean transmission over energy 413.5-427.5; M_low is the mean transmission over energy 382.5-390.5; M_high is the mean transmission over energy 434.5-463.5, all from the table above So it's 42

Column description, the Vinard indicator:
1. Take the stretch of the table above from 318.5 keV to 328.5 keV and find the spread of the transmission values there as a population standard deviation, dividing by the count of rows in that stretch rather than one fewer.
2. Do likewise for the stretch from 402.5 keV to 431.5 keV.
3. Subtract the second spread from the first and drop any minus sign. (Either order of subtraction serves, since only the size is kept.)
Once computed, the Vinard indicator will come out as 0.29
